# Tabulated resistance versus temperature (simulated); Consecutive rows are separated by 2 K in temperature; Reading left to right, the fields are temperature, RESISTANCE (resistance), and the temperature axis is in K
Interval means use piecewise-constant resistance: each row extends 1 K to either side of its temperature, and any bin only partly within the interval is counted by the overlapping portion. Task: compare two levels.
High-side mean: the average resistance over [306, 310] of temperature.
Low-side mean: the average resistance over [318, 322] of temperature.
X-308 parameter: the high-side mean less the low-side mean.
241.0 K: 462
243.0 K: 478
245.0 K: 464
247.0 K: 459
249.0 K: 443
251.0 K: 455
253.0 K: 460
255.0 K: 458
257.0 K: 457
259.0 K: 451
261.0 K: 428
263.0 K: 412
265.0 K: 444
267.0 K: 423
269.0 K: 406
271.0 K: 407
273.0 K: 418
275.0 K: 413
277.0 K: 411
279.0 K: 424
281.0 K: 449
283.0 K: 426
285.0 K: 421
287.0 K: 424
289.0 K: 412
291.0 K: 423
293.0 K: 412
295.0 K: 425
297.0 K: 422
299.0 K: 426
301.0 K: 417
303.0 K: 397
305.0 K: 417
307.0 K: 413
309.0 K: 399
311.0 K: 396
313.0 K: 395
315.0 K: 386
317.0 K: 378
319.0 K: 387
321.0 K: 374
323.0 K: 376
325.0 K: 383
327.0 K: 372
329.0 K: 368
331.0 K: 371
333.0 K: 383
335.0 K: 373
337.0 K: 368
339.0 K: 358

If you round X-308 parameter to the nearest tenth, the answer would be 25.5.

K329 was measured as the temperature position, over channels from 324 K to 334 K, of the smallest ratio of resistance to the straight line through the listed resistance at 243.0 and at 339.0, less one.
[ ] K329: 329.0 K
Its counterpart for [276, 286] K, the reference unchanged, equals 277.0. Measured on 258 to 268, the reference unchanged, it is 263.0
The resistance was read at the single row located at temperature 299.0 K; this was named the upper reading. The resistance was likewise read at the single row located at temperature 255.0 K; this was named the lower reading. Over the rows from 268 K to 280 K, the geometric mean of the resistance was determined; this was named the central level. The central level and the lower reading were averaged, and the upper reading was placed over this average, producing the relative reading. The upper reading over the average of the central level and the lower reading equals 0.978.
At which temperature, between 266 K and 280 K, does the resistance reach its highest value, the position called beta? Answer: 279.0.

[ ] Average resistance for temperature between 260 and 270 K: 423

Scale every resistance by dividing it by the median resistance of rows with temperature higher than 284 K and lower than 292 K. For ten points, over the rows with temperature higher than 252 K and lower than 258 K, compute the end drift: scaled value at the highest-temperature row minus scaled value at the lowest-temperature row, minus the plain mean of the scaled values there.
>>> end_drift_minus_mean -1.09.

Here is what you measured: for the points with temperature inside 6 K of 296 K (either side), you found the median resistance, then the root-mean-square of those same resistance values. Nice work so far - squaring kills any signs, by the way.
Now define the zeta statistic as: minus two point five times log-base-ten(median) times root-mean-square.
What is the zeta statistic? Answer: -2763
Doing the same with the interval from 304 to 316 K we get -2607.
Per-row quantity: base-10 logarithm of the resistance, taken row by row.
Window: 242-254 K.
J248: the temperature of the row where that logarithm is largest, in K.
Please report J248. 243.0 K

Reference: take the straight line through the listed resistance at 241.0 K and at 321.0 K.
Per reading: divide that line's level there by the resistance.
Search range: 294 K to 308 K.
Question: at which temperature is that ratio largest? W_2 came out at 303.0 K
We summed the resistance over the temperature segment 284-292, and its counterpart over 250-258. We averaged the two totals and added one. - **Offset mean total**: 1756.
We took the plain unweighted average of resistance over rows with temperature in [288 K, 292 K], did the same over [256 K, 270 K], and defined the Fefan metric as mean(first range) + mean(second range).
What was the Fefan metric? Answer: 849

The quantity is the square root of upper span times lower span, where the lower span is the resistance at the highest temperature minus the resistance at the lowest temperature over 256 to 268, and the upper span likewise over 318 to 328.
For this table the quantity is 23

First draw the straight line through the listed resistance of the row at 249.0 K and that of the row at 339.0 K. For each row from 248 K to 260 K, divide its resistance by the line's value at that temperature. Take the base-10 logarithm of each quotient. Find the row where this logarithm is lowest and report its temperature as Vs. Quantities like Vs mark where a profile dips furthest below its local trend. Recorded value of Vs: 249.0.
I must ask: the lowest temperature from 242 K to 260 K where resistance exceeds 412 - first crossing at 243.0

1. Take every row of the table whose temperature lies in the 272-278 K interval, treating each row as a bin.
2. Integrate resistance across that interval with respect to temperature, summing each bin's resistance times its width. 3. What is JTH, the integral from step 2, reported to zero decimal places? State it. 2484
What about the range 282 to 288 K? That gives 2542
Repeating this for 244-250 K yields 2732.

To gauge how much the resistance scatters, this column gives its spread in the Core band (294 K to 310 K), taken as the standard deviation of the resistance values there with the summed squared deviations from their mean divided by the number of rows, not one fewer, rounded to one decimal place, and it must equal 10.4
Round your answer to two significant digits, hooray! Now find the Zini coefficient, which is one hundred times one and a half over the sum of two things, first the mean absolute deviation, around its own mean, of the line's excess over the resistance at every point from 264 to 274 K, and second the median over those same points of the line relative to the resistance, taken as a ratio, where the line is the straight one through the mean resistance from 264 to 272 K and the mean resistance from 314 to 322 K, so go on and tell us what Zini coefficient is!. 14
